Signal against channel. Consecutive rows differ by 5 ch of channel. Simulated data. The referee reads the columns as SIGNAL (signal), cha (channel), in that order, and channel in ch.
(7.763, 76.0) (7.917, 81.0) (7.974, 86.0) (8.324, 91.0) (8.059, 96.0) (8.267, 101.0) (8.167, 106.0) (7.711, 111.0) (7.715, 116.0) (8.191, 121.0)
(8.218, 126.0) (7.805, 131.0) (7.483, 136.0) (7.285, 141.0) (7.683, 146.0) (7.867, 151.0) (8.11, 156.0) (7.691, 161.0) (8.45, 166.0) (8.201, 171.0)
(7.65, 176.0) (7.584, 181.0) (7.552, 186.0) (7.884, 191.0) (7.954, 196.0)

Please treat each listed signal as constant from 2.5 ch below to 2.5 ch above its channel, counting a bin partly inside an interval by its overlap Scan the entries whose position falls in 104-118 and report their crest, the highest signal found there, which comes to 8.167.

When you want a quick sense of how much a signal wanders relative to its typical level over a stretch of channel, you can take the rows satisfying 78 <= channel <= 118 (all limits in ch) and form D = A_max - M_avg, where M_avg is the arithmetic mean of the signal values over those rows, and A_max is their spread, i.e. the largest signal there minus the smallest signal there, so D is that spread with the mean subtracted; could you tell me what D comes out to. -7.40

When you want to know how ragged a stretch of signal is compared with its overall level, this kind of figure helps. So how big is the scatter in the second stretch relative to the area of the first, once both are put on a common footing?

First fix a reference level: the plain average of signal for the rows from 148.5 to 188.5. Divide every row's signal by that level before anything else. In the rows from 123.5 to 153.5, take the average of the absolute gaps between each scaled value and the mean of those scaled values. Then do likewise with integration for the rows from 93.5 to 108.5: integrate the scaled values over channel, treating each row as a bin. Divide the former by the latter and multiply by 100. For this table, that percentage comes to 0.20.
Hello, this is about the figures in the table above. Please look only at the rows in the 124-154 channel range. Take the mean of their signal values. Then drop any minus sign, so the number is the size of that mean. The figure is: 7.72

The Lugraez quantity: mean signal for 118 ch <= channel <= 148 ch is 7.78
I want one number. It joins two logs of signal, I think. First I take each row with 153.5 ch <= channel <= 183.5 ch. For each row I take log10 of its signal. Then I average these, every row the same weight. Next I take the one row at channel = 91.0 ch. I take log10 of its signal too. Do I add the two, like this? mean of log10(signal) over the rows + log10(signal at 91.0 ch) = 1.820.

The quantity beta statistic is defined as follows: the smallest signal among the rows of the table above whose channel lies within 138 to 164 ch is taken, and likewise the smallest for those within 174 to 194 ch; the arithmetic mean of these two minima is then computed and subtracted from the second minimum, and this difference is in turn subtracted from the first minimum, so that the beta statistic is 7.15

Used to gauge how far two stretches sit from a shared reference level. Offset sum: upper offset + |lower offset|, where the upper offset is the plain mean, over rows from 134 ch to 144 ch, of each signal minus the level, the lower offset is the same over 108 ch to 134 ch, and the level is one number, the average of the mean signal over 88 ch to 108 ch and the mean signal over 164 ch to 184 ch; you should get -0.5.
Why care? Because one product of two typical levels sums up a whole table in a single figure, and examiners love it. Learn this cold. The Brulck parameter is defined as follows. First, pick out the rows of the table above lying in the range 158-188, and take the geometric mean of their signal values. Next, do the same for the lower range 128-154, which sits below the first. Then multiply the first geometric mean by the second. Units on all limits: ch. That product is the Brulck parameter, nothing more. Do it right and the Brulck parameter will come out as 59.8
